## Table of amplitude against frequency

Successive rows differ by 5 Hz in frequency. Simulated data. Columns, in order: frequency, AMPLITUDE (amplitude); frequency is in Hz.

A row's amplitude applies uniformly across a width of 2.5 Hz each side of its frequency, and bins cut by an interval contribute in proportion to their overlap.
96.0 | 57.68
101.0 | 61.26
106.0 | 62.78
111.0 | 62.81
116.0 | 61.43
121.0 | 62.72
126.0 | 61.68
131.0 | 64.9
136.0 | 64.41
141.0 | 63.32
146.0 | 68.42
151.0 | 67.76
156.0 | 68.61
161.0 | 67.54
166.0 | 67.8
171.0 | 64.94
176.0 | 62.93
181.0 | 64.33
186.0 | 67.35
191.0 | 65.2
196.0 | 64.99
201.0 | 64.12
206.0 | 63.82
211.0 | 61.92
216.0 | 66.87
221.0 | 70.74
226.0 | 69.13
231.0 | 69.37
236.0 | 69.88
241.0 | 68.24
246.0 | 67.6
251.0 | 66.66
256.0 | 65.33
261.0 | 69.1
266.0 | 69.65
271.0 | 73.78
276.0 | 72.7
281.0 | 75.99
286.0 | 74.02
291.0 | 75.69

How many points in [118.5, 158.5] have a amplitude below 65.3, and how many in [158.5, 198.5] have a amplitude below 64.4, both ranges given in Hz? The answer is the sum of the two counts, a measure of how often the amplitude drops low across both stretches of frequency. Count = 7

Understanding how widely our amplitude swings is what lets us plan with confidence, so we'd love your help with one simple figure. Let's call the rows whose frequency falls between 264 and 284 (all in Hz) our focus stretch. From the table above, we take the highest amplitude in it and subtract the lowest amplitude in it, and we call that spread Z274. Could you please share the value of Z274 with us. 6.3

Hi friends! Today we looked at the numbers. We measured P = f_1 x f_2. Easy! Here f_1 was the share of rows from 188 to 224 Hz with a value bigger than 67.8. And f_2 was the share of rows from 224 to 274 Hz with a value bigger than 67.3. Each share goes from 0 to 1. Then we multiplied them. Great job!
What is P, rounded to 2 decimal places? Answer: 0.11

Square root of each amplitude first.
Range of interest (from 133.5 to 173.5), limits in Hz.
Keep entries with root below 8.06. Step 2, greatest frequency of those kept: 171.0 Hz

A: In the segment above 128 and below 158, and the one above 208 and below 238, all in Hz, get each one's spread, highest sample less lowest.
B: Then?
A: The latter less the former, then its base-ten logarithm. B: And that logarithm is 0.5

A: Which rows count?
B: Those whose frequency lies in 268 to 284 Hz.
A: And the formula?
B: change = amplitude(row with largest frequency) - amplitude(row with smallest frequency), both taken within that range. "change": 2.2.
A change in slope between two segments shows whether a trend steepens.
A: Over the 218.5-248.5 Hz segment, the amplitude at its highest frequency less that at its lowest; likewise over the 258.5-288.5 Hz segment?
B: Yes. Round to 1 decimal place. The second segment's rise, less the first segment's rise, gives 8.1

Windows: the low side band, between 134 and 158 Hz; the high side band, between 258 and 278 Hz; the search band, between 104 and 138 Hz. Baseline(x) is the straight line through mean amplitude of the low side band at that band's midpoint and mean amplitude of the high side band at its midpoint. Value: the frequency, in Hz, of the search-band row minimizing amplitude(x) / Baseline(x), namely 126.0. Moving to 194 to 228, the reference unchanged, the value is 211.0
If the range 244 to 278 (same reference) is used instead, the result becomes 256.0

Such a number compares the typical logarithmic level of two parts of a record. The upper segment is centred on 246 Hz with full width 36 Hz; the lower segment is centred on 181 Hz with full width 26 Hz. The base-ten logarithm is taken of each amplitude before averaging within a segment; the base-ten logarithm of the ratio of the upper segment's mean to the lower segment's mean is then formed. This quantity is 0.0048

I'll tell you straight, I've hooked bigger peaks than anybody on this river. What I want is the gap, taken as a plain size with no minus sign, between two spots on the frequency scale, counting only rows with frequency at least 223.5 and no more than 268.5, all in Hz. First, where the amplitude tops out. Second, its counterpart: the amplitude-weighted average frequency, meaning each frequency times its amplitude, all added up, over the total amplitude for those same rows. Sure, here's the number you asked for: 9.9 Hz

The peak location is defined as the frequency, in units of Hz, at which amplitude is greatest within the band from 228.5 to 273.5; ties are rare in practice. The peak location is 271.0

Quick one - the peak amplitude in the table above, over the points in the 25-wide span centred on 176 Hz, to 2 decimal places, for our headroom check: 67.80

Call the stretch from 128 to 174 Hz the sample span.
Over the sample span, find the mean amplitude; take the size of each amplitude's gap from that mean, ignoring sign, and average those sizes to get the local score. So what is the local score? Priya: 1.8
